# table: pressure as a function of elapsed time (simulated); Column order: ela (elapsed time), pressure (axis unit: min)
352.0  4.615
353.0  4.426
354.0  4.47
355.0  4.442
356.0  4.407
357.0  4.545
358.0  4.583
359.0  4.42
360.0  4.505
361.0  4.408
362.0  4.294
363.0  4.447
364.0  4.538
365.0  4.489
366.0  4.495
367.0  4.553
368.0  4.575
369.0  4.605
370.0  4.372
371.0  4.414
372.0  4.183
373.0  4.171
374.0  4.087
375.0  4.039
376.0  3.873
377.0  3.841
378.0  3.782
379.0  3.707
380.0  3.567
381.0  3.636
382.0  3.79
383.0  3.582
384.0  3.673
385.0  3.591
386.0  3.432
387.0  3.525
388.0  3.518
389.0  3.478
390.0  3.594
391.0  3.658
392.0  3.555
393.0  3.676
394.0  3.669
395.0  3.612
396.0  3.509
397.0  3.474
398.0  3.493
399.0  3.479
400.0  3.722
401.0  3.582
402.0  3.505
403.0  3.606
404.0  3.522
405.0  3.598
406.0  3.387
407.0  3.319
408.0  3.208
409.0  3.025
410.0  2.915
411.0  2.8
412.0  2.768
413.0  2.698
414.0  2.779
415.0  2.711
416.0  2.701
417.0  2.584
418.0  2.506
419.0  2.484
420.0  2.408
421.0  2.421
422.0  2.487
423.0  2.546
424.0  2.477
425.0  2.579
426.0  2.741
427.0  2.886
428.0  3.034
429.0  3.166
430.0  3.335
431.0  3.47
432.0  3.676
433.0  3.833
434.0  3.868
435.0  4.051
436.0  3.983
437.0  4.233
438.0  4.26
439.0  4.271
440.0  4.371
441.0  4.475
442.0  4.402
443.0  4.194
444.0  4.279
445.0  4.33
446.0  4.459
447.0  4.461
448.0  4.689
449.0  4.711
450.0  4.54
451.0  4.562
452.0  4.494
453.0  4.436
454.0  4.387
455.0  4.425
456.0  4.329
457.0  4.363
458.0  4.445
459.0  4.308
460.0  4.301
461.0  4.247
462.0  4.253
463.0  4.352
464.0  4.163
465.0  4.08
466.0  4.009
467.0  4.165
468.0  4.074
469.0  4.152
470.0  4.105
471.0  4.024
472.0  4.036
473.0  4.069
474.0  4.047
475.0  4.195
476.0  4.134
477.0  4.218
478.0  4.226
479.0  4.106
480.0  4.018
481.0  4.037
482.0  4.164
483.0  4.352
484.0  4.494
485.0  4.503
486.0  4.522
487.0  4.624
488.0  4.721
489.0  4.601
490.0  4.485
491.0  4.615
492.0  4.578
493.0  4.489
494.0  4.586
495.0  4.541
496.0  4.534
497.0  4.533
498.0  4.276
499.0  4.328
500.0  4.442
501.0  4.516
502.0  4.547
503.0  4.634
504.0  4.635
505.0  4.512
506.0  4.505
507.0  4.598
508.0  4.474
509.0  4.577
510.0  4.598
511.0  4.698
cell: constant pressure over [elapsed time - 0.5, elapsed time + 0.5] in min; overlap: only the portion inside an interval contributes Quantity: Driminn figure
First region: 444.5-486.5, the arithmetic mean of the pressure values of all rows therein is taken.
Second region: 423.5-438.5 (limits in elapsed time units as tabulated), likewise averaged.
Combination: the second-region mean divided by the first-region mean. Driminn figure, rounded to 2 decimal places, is 0.80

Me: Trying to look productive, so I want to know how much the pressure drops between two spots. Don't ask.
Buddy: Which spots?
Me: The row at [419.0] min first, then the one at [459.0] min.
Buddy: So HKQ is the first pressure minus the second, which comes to -1.8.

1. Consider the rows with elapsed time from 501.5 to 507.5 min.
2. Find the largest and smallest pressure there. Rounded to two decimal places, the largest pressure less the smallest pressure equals 0.13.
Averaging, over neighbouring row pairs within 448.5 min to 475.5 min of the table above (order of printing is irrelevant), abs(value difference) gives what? 0.074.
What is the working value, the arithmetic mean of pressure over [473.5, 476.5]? 4.1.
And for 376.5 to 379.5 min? 3.8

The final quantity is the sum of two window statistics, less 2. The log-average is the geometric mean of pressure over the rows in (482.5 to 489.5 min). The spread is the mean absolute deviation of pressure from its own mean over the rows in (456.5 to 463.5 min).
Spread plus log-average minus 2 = 2.6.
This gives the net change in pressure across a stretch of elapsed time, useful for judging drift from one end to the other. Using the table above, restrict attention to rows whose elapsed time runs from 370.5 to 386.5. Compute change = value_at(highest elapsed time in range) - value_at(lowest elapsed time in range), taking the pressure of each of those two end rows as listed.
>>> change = -1.0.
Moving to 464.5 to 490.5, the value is 0.4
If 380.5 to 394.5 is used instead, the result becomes 0.0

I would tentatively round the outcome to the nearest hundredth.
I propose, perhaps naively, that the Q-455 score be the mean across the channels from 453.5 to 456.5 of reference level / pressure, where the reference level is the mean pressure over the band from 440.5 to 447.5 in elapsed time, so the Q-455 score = 1.00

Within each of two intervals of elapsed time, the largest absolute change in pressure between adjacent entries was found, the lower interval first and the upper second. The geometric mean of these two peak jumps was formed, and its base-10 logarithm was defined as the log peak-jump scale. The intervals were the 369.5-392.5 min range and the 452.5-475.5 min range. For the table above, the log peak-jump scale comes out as -0.68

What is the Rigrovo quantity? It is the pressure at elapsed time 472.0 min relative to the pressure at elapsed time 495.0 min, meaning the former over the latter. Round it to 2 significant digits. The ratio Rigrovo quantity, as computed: 0.89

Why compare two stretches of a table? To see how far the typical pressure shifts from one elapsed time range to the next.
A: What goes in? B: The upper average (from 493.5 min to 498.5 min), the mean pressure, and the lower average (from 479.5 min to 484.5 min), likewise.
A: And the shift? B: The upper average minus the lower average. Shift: 0.3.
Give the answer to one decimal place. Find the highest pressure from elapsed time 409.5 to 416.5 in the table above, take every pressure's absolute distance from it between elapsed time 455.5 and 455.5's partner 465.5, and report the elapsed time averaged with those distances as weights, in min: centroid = 460.3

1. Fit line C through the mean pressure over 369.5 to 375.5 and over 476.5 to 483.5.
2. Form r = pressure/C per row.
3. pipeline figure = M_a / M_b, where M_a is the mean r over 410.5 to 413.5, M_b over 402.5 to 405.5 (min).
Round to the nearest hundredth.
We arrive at 0.77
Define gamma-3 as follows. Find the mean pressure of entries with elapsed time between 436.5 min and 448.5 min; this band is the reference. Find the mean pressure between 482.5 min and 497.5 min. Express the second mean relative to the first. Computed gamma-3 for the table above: 1.04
